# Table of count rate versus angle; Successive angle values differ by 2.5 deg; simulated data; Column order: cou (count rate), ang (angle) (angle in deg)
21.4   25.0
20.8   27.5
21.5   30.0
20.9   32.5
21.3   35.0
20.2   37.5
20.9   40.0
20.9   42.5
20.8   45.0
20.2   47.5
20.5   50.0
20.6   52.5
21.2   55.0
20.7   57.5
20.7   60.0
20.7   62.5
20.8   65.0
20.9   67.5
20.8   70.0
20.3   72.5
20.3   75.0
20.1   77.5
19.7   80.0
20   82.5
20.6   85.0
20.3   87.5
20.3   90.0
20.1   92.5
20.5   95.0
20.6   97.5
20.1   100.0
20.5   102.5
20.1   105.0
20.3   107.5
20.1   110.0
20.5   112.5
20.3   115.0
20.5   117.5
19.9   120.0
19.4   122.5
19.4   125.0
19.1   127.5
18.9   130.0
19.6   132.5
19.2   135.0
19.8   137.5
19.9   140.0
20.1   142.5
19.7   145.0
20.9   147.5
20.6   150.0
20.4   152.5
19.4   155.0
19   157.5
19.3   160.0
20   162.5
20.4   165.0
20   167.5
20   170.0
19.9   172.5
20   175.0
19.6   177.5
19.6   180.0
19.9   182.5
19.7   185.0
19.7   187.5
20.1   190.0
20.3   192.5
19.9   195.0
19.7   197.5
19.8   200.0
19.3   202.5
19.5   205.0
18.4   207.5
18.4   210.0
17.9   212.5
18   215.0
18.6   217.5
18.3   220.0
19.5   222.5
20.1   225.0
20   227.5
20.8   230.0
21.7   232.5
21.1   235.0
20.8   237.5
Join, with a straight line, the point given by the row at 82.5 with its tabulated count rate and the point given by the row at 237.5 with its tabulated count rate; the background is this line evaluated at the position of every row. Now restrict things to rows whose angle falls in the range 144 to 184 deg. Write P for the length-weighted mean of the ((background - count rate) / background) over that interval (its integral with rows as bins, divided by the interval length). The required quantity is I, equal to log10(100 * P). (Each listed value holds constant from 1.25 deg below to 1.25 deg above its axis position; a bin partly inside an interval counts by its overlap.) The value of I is 0.4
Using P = 0.02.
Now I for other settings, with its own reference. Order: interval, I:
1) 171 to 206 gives 0.6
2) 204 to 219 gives 1.0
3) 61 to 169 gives -0.4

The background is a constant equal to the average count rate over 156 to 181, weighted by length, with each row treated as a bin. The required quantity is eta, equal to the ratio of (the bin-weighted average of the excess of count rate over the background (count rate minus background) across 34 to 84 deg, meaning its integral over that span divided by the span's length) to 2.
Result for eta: 0.4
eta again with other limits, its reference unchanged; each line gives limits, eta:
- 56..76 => 0.4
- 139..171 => 0.1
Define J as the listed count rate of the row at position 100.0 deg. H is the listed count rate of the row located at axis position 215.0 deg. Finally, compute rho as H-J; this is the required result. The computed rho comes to -2.1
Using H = 18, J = 20.1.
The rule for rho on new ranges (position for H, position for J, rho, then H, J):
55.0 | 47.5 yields 1.0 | 21.2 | 20.2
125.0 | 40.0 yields -1.5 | 19.4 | 20.9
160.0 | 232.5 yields -2.4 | 19.3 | 21.7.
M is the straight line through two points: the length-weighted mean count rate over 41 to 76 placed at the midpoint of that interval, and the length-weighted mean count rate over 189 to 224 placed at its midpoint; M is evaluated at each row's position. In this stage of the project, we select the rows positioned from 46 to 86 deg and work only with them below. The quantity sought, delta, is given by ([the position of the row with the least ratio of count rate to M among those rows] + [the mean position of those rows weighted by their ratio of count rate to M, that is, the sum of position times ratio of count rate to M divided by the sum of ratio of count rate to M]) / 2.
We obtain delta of 73.1 deg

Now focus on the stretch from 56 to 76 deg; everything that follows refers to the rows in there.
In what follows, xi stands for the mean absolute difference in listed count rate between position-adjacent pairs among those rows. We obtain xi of 0.1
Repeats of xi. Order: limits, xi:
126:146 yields 0.4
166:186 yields 0.2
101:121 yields 0.3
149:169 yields 0.5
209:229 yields 0.5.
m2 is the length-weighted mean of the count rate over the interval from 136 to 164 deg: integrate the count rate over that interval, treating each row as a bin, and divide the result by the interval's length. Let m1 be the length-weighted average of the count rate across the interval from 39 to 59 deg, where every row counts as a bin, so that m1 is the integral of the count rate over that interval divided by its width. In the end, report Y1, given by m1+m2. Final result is 40.6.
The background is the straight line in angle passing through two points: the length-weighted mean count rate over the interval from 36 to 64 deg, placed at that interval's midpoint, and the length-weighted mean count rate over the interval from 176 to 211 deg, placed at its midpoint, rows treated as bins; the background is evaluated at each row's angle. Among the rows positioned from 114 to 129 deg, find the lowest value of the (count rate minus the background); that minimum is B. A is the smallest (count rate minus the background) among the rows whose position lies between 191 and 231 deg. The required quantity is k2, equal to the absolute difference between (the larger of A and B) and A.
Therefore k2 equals 0.55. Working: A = -1.53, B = -0.98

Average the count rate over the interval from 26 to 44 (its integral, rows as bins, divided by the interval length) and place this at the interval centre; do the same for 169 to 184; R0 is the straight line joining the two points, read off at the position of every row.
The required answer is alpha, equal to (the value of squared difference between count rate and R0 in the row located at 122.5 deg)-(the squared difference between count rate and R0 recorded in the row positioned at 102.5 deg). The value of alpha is 0.7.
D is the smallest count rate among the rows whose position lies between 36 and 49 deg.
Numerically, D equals 20.2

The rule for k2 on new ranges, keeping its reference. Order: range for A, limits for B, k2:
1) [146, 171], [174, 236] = 0.00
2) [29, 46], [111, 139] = 0.00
